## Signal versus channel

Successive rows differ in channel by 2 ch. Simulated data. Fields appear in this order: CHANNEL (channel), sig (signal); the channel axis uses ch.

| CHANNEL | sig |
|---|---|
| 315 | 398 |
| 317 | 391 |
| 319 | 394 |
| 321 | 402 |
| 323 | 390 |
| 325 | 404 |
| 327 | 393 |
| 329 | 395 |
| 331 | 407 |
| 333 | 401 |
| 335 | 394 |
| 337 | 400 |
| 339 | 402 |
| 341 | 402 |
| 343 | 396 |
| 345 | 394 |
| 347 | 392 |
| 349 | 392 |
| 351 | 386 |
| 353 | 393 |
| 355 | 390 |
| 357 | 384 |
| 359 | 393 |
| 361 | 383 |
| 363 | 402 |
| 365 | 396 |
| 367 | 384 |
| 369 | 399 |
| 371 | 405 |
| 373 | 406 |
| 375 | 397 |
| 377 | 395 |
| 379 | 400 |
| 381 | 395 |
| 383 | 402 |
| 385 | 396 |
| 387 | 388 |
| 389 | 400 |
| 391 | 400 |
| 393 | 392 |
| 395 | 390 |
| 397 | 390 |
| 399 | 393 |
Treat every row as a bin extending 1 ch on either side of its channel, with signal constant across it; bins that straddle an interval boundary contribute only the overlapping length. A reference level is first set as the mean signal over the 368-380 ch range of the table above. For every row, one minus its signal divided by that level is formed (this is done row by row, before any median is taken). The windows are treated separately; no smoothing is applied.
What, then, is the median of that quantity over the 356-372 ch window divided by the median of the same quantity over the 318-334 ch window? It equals 2.5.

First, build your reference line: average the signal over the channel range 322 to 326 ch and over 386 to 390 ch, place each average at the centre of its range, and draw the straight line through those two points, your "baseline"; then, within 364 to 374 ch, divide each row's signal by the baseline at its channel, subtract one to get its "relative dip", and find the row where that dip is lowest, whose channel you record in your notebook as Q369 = 367 ch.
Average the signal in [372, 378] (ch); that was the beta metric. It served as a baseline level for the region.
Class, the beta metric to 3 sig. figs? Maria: 399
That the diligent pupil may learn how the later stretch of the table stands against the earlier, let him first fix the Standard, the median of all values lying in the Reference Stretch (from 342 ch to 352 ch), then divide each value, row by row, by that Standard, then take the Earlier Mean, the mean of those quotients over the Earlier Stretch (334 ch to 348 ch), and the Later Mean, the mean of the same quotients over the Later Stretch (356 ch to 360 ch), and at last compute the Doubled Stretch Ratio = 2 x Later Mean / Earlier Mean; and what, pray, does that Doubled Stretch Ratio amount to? 1.96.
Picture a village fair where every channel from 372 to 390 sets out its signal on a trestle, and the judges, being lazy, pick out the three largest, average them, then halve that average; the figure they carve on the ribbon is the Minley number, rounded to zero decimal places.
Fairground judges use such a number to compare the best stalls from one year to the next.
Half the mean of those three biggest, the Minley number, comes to 201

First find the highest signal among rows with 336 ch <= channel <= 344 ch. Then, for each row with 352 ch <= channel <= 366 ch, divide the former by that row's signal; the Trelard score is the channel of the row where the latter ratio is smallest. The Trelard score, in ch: 363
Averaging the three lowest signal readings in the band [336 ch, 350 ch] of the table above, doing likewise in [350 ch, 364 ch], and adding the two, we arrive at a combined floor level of 777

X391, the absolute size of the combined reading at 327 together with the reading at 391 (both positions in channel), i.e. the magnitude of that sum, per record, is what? 793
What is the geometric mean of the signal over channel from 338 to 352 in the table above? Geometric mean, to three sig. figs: 395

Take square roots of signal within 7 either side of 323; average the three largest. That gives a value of 20.0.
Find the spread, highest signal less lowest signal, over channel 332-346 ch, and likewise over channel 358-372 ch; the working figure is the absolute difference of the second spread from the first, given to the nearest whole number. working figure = 14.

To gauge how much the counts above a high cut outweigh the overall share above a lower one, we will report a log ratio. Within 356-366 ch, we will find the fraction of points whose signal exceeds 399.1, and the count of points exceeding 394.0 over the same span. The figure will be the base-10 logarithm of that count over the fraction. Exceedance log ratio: 1.00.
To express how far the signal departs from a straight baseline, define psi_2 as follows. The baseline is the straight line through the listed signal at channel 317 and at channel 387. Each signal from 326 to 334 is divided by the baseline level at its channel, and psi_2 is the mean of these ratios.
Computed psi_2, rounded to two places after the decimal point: 1.02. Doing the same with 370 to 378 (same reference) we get 1.03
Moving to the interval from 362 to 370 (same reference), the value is 1.02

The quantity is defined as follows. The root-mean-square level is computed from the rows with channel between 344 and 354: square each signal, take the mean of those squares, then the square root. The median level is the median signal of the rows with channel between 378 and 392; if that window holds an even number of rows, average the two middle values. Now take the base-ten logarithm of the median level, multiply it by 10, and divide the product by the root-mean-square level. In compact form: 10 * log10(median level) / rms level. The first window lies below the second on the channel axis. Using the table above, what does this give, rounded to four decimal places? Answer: 0.0665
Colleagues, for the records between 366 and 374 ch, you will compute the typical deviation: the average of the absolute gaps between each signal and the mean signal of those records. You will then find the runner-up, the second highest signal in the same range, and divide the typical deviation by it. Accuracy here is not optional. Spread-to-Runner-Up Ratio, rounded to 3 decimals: 0.018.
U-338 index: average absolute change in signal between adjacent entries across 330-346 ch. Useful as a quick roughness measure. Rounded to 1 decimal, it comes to 4.1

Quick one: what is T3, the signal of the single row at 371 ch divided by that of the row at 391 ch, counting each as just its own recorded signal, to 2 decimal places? 1.01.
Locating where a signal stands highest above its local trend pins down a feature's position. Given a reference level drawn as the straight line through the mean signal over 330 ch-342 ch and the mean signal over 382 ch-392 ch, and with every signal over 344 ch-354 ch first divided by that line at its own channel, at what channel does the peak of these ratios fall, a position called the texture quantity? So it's 345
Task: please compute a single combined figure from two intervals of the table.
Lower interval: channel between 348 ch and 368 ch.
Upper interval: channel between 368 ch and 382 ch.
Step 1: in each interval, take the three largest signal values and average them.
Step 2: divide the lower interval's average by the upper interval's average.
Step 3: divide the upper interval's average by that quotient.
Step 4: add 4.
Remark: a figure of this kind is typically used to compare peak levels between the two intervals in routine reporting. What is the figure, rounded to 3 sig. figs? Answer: 414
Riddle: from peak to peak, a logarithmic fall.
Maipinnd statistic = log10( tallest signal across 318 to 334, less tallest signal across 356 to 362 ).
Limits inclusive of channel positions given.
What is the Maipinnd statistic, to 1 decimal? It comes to 1.1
